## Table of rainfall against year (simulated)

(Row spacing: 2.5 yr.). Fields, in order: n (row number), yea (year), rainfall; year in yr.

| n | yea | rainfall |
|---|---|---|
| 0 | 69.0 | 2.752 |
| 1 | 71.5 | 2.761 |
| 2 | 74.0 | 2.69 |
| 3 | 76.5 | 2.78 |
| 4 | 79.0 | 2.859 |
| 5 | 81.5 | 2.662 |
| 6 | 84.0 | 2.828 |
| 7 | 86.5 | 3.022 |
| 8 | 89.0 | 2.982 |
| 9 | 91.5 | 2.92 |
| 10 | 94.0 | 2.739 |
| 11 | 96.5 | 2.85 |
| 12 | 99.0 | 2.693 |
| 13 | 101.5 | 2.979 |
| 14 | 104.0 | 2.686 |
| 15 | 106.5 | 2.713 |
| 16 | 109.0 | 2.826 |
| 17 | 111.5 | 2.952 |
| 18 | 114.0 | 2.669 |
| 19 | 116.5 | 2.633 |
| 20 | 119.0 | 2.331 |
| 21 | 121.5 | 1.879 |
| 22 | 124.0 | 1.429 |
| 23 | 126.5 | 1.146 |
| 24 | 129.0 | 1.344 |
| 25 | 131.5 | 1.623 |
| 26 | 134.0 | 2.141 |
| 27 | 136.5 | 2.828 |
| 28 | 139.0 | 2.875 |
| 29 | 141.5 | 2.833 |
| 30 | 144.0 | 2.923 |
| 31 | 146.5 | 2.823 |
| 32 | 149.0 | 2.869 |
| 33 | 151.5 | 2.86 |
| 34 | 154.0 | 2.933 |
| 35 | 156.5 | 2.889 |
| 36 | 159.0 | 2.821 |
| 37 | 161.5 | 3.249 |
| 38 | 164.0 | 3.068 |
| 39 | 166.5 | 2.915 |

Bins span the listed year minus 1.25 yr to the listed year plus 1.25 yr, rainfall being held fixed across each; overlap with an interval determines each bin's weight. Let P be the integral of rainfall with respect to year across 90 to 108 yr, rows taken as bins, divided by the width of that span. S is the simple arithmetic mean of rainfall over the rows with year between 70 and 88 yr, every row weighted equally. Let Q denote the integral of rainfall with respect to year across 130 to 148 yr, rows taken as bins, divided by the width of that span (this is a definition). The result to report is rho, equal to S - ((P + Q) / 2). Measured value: 0.1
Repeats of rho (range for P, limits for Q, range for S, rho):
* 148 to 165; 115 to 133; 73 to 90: 0.5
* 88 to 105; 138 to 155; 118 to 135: -1.2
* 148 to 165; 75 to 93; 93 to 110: -0.1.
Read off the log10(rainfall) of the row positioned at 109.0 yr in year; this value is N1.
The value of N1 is 0.451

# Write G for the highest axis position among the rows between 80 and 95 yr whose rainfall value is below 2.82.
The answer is 94.0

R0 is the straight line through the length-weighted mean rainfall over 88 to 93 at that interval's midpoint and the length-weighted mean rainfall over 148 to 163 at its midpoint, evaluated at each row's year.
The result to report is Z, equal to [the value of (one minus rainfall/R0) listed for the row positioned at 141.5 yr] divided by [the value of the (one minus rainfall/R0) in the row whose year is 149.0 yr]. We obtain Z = 1.5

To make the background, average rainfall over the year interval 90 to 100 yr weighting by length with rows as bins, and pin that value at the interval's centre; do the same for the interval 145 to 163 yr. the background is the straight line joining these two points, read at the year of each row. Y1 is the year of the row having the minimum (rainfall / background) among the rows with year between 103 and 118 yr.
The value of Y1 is 116.5 yr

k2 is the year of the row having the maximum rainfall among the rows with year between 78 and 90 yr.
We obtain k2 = 86.5 yr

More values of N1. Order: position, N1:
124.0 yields 0.155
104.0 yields 0.429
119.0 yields 0.368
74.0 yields 0.430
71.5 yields 0.441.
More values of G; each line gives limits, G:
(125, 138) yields 134.0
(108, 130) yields 129.0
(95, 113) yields 106.5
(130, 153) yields 134.0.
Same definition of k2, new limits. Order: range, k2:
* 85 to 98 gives 86.5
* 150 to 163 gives 161.5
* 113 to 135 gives 114.0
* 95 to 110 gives 101.5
